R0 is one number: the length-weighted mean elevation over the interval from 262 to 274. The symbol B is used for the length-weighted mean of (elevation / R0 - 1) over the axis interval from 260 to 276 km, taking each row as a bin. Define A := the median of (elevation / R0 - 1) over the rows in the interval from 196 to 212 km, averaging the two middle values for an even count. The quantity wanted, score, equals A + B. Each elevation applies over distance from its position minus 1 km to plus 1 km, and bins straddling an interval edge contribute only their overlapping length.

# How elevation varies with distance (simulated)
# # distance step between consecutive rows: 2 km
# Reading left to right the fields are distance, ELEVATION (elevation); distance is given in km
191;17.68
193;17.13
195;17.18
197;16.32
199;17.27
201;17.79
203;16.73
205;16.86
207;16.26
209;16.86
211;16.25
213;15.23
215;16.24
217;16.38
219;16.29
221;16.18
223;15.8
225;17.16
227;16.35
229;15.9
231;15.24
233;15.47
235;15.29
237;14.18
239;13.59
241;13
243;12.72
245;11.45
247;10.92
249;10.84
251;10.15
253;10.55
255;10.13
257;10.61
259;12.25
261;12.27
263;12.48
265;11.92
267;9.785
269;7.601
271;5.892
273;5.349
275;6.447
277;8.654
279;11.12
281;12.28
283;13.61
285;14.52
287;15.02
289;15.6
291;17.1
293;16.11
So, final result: 0.92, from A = 0.9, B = 0.01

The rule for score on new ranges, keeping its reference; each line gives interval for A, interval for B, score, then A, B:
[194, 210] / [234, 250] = 1.35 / 0.9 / 0.44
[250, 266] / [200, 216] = 1.14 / 0.3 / 0.87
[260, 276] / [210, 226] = 0.82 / 0.0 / 0.83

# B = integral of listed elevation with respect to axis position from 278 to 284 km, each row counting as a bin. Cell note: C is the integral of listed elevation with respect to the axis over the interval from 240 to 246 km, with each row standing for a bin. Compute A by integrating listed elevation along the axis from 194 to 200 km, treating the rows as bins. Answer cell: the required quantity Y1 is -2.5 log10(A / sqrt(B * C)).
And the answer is -0.34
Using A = 102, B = 74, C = 74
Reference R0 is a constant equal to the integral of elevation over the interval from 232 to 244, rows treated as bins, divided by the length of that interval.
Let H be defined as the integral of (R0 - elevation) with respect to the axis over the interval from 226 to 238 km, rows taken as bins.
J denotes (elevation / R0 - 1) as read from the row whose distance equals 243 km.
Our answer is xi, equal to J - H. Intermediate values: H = -16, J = -0.09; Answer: 16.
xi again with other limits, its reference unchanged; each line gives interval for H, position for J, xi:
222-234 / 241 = 23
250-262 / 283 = -37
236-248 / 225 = -17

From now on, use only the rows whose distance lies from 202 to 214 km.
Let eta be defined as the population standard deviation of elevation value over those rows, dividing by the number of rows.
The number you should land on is 0.6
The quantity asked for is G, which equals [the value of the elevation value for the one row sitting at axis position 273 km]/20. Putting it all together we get 0.27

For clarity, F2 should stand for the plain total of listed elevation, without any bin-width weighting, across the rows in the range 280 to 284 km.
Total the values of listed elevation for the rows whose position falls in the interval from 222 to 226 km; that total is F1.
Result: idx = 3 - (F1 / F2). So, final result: 1.7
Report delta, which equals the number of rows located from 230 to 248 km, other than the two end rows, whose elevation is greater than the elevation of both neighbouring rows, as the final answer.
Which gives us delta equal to 1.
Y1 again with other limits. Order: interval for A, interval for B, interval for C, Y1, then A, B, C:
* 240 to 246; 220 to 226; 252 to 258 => 0.06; 74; 98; 63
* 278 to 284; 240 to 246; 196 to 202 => 0.18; 74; 74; 103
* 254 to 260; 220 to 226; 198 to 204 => 0.46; 66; 98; 104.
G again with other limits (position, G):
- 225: 0.86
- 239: 0.68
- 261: 0.61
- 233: 0.77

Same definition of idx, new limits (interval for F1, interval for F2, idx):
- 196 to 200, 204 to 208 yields 2.0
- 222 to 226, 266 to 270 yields 1.1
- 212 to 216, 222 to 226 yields 2.0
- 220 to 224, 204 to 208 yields 2.0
